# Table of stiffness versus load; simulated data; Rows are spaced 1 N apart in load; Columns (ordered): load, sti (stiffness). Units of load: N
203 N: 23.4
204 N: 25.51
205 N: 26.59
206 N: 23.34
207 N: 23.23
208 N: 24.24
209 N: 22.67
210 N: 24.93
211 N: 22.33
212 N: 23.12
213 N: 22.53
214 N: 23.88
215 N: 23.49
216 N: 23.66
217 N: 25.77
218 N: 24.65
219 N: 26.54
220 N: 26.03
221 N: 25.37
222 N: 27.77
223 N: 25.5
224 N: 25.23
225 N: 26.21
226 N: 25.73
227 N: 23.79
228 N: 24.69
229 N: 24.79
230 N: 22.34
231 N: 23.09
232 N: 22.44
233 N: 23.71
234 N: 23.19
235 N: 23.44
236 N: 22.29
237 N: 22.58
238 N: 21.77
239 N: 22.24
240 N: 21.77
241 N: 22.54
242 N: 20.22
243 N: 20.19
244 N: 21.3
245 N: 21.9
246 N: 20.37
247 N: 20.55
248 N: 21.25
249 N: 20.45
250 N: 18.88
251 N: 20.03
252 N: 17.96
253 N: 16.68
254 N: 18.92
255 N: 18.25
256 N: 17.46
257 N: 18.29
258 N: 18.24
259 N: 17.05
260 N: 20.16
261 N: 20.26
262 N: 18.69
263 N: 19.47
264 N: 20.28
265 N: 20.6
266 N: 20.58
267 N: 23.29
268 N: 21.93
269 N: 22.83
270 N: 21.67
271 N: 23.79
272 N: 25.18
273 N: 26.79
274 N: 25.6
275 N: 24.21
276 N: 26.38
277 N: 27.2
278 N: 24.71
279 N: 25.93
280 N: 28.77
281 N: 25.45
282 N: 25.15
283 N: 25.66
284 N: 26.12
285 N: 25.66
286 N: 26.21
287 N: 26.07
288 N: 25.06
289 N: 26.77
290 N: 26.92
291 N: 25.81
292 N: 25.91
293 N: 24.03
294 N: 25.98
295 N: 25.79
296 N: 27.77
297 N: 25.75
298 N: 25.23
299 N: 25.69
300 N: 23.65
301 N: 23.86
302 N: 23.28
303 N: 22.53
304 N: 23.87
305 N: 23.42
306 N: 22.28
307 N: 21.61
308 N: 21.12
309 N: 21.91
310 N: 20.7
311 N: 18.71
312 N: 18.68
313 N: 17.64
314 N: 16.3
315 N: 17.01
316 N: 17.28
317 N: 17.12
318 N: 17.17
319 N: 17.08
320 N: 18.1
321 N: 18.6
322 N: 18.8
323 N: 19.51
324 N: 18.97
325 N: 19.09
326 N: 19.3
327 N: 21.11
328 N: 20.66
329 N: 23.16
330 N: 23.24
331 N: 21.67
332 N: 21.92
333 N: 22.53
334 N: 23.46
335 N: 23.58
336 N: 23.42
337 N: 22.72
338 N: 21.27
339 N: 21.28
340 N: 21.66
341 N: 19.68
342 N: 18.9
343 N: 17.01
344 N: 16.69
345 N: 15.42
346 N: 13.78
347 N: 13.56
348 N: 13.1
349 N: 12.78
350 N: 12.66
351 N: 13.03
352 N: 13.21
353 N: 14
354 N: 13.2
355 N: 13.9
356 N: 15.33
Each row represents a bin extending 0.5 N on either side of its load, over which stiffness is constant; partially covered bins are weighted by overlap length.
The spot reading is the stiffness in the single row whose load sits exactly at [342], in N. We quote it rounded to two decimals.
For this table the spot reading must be 18.90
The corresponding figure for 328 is 20.66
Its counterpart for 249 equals 20.45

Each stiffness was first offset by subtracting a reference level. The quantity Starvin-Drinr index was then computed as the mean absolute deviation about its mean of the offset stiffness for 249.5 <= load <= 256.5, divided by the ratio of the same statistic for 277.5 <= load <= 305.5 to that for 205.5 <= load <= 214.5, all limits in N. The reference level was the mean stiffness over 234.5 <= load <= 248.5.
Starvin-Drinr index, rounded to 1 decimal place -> 0.5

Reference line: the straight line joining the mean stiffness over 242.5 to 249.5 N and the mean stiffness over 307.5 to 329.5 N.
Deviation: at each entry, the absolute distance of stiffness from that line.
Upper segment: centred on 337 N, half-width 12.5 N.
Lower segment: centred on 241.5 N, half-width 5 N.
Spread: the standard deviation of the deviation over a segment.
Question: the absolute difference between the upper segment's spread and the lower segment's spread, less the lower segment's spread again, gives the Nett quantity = 0.82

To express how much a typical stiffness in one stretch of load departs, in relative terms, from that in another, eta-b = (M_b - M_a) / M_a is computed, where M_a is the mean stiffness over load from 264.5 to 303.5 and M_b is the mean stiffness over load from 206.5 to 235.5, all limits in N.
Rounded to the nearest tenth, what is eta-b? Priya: 0.0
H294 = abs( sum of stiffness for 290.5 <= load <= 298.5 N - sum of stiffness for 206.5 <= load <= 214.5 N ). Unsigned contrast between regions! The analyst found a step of 19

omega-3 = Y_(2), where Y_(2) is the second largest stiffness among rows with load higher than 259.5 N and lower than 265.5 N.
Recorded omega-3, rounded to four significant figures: 20.28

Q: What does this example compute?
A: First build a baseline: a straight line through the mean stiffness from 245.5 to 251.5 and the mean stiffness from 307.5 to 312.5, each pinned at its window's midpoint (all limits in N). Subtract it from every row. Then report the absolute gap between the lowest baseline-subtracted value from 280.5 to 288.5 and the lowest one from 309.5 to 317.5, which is 9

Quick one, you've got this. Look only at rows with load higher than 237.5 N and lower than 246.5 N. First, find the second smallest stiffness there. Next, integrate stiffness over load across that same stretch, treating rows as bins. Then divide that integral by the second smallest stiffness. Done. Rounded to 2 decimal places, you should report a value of 9.51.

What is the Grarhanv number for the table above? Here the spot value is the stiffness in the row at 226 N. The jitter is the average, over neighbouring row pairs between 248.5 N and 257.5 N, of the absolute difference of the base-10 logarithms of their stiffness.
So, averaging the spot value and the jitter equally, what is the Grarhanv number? 12.9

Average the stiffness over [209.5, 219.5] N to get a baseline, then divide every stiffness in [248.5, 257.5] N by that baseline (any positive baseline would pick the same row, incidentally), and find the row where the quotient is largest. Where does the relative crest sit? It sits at 249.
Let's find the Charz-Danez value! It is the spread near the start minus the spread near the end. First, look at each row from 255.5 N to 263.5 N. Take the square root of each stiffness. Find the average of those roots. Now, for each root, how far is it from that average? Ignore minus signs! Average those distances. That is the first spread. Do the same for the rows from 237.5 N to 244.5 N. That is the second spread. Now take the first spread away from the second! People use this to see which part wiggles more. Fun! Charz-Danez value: -0.03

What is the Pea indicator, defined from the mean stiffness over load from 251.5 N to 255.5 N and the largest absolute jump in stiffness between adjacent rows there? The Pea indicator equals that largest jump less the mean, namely -15.7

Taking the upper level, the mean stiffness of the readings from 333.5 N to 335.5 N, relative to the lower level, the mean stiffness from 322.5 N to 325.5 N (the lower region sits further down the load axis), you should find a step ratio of 1.23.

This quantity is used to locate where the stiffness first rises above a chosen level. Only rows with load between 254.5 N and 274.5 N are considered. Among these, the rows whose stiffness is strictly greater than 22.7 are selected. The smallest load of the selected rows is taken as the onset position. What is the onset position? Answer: 267 N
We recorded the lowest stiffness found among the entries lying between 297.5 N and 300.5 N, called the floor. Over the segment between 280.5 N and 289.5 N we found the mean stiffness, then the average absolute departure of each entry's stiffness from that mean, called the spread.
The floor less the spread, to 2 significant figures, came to 23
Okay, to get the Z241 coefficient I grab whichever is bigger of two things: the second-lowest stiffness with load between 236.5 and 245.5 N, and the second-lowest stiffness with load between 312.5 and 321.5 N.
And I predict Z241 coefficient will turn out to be 20.2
